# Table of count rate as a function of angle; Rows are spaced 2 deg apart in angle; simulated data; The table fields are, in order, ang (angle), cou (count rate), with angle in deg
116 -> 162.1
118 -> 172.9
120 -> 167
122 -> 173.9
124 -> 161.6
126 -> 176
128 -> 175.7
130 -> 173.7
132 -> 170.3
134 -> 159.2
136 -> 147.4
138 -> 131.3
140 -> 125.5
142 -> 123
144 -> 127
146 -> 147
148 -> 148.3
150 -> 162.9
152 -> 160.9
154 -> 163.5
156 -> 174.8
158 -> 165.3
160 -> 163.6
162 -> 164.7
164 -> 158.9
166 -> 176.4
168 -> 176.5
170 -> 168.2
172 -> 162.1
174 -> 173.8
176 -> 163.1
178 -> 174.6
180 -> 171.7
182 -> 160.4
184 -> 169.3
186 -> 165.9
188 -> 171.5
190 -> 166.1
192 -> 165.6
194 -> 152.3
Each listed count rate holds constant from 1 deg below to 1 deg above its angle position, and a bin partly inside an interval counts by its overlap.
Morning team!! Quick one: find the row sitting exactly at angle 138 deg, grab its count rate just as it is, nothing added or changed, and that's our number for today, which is 131.3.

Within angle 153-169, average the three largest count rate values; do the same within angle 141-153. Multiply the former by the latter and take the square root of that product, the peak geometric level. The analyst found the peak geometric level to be 166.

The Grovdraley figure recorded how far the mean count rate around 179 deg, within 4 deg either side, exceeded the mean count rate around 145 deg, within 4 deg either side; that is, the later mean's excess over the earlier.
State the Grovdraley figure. 31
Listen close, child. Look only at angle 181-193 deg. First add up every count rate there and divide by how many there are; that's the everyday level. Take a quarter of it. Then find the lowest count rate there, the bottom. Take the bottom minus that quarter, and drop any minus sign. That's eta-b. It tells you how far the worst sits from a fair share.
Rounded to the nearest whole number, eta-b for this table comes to 119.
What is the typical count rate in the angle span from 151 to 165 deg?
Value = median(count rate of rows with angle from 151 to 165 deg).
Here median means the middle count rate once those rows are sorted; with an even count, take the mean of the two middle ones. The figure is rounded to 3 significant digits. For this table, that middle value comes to 164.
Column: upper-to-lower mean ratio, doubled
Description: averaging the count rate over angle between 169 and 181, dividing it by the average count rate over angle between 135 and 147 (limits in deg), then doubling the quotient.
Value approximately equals 2.53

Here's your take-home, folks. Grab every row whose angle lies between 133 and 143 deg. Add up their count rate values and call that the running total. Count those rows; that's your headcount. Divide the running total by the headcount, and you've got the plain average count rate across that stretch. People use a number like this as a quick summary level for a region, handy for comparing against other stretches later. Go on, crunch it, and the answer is 137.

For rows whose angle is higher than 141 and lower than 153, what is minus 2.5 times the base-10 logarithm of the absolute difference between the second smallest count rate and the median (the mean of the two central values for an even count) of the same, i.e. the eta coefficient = -3.3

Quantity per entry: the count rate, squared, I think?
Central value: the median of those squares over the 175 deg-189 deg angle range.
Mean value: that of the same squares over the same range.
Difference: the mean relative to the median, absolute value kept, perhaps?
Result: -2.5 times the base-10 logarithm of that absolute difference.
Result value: -6.5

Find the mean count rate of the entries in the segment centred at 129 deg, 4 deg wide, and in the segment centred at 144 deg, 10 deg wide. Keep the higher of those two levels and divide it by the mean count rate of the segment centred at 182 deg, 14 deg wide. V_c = 1.04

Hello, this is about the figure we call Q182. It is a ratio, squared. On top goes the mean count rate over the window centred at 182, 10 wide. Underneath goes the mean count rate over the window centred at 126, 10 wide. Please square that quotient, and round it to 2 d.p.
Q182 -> 0.96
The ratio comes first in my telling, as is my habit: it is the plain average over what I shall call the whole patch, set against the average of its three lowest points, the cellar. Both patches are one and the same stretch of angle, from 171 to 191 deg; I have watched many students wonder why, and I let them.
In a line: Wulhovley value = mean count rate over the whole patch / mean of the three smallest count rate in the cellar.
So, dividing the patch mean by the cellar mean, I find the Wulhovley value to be 1.04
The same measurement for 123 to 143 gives 1.22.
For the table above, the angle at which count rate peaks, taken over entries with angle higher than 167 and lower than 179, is 168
